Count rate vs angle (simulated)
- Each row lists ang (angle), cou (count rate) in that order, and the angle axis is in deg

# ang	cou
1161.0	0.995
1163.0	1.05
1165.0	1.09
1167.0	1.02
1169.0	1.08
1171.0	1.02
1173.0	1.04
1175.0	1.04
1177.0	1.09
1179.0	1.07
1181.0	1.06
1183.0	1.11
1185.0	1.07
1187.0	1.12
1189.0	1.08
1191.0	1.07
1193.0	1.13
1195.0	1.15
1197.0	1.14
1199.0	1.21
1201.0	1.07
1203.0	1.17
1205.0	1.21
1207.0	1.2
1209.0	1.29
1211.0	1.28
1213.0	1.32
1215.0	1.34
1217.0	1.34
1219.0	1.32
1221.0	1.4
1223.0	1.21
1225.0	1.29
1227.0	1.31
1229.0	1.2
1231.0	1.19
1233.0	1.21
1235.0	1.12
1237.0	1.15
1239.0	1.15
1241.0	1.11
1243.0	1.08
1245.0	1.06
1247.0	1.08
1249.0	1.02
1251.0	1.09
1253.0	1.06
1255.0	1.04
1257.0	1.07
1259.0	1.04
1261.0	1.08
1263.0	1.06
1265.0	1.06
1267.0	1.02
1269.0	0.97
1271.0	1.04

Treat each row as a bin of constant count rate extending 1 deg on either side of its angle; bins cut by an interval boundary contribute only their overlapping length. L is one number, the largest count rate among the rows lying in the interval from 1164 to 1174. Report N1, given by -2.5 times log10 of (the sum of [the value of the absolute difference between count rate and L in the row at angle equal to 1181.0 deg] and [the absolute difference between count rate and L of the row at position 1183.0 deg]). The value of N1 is 3.3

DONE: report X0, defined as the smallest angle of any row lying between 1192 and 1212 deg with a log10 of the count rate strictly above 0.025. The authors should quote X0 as 1193.0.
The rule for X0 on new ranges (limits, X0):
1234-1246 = 1235.0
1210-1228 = 1211.0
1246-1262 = 1247.0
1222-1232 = 1223.0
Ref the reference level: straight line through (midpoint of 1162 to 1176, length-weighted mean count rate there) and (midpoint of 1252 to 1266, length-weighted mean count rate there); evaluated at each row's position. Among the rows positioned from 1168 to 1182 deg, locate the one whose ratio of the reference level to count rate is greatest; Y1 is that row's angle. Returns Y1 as 1171.0 deg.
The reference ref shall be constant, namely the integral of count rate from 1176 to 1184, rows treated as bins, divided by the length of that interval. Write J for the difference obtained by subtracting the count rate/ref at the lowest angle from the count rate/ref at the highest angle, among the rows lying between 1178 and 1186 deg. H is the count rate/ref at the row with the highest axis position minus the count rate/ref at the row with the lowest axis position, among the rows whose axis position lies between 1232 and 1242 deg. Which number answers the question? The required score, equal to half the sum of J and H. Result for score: -0.046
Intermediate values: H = -0.09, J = 0.00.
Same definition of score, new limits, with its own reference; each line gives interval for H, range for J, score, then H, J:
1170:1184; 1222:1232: 0.032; 0.08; -0.02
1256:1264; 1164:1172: -0.037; -0.01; -0.06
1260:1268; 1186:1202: -0.051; -0.06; -0.05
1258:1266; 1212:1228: 0.005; 0.02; -0.01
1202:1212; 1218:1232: -0.009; 0.10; -0.12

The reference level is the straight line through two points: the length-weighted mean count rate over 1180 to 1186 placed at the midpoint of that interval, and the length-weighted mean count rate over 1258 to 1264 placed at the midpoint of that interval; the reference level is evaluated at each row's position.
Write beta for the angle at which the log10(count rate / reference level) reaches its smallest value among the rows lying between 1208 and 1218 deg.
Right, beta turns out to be 1211.0 deg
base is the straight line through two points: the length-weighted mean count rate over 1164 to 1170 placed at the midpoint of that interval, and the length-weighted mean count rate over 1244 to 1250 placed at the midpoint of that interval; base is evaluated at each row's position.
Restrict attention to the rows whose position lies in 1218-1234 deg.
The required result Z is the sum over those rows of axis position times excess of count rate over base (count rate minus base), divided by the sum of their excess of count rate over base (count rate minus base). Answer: 1224.9 deg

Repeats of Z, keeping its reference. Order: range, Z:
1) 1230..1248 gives 1236.0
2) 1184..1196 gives 1191.7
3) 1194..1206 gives 1200.4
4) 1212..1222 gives 1217.2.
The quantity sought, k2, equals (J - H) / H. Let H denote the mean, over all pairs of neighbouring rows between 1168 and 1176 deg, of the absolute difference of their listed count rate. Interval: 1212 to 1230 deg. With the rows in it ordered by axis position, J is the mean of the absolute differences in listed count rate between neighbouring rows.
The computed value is 1.4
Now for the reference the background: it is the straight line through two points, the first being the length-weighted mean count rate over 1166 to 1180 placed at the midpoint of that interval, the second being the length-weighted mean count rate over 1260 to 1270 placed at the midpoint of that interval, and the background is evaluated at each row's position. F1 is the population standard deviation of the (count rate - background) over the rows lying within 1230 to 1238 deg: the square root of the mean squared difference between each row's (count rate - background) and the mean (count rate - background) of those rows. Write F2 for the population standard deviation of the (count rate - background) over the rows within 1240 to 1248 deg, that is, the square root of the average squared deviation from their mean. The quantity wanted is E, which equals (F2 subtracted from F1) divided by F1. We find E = 0.5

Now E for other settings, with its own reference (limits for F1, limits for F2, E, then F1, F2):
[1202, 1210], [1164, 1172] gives 0.3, 0.045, 0.033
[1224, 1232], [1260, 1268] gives 0.6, 0.053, 0.021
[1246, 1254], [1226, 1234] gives -0.8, 0.027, 0.048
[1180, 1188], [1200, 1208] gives -1.2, 0.026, 0.056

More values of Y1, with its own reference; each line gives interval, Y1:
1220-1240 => 1235.0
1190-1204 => 1201.0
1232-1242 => 1241.0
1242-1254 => 1249.0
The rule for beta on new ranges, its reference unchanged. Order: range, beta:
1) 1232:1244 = 1243.0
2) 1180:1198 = 1181.0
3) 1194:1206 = 1201.0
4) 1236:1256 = 1249.0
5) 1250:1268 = 1267.0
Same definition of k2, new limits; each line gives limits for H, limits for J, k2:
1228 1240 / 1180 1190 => 0.5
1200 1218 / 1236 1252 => -0.1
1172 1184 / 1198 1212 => 1.5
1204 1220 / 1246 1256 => 0.7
